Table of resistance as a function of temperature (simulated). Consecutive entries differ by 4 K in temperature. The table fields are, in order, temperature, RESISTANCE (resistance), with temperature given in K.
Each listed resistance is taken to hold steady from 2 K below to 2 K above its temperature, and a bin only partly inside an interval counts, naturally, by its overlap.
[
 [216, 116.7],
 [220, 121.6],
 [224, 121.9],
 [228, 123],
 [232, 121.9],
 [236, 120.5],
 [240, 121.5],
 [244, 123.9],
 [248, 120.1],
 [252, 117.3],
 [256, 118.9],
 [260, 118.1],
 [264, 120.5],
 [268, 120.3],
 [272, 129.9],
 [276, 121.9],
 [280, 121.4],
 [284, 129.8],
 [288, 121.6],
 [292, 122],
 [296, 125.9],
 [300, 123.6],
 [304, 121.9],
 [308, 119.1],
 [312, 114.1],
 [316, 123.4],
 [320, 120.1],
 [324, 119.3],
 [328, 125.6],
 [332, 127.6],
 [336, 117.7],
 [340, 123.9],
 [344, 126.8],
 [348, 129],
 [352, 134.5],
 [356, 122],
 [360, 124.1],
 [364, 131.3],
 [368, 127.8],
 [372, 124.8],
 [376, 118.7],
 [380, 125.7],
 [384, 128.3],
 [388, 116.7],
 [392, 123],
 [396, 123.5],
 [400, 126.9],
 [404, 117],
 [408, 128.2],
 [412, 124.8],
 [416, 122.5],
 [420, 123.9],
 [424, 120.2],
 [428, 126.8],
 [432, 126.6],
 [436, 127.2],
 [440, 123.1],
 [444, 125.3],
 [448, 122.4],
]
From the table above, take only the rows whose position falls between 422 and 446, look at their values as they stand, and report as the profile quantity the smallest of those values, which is 120.2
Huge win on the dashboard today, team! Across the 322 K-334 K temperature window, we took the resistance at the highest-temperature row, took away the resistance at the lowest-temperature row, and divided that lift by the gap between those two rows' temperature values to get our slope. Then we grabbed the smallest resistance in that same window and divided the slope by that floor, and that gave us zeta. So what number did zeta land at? 0.0087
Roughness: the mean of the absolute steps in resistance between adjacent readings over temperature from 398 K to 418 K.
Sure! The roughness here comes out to 6.7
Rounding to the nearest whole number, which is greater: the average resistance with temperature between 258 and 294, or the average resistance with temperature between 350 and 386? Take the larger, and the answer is 126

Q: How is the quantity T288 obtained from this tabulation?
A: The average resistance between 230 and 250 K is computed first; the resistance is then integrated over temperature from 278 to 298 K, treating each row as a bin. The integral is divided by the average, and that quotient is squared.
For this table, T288 417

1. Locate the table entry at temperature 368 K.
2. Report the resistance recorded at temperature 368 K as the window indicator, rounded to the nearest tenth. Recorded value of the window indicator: 127.8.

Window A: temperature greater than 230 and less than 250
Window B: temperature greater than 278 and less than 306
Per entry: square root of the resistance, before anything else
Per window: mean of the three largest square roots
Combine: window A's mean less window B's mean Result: -0.18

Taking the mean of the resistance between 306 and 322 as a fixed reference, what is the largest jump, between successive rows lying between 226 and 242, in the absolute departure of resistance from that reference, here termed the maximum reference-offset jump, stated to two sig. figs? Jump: 1.4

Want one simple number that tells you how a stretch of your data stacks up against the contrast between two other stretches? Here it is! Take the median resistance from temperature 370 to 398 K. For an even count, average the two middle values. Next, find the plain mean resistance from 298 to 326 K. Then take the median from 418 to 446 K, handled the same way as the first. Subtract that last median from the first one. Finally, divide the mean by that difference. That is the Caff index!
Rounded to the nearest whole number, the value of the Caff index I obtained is -67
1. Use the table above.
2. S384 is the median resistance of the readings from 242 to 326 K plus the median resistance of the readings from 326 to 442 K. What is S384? 246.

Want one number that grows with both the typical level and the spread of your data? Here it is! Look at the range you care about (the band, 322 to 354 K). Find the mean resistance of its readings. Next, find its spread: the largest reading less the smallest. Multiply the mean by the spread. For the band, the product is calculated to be 2109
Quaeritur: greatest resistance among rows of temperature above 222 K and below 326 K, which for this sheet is 129.9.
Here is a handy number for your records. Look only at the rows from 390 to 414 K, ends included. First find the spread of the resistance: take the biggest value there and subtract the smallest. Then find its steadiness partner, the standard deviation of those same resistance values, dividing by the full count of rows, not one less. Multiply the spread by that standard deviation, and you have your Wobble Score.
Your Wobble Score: 40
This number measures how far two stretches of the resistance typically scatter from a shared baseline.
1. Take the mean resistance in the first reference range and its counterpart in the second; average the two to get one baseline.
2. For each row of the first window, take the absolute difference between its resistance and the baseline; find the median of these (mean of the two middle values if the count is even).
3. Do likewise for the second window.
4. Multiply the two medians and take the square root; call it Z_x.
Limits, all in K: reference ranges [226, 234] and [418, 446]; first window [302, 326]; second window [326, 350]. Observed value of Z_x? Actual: 3.7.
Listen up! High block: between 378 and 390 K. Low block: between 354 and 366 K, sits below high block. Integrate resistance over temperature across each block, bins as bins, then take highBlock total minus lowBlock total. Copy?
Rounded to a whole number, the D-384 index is -27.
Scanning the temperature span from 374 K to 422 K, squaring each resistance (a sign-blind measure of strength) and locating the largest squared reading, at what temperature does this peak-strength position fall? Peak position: 384 K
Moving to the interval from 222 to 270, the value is 244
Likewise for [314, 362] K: 352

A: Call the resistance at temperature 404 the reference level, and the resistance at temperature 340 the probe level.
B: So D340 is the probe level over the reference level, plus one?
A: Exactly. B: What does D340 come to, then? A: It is 2.06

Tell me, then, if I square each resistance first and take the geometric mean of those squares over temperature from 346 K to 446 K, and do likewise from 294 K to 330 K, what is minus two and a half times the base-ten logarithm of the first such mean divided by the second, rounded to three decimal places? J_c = -0.060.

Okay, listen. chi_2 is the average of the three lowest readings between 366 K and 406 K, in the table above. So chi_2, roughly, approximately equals 117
